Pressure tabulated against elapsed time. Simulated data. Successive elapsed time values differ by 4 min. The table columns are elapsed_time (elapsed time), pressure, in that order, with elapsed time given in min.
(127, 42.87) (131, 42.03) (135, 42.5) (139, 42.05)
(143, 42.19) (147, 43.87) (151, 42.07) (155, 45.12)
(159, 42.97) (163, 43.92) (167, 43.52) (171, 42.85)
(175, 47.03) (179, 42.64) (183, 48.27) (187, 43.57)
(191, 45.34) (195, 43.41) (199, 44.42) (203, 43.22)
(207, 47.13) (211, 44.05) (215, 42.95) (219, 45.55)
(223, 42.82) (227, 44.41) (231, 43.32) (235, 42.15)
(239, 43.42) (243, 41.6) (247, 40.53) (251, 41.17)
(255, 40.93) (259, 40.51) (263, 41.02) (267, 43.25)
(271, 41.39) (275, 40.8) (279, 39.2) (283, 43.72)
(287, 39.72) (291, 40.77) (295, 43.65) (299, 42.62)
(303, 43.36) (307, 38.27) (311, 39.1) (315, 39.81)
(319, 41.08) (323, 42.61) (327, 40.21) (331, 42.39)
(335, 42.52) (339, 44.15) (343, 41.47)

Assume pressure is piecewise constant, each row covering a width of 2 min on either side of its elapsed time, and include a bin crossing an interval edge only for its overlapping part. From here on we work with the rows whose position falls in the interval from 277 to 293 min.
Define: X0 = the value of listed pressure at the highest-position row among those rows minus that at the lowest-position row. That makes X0 2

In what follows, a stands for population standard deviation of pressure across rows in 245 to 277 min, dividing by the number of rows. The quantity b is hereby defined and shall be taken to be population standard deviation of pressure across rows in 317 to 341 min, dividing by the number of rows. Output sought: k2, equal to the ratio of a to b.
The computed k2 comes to 0.7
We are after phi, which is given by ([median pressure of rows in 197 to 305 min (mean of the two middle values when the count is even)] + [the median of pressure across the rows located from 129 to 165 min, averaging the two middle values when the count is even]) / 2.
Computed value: 42.7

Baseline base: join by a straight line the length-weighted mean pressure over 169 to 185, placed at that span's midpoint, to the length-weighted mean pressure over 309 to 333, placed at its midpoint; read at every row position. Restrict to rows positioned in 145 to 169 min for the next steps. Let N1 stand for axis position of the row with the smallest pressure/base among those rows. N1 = 151 min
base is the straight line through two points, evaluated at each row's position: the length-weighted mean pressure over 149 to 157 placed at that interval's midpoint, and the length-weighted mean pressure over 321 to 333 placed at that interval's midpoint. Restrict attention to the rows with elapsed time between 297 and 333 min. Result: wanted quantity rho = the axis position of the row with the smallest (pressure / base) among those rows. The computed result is 307 min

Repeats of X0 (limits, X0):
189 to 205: -2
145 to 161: -1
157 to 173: 0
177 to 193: 3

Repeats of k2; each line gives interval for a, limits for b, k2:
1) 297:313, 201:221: 1.4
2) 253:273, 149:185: 0.5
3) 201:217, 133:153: 2.4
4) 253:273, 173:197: 0.5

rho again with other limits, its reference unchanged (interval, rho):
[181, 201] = 195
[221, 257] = 247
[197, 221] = 215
